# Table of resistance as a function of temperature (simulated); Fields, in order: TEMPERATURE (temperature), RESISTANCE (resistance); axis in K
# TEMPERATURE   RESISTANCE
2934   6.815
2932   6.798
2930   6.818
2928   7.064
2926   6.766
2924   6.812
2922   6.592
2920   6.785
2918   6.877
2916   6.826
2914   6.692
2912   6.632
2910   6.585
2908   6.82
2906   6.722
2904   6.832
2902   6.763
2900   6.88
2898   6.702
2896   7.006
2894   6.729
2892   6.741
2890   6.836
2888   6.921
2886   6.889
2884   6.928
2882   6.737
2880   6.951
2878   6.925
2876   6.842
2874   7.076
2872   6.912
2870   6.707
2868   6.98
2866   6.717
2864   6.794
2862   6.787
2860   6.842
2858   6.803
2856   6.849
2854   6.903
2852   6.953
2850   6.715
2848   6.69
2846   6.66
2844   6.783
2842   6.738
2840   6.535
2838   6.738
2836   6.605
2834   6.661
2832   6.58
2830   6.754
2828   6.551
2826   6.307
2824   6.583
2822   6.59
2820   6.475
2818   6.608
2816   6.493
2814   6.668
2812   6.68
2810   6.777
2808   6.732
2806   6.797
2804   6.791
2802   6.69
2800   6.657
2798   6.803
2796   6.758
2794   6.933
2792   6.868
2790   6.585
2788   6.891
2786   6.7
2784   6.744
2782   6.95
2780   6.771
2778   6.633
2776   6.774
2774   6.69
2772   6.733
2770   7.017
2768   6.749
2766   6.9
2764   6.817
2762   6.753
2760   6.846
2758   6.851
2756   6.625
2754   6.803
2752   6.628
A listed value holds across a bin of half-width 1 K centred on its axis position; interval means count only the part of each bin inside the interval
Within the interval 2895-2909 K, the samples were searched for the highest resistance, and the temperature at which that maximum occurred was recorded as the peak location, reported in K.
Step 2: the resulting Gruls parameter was 2896 K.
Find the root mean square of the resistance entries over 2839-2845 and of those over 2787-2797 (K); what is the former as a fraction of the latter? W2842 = 0.98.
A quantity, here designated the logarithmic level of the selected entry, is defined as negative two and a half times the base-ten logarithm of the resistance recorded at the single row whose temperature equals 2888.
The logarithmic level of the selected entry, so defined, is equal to -2.10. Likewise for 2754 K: -2.08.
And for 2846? -2.06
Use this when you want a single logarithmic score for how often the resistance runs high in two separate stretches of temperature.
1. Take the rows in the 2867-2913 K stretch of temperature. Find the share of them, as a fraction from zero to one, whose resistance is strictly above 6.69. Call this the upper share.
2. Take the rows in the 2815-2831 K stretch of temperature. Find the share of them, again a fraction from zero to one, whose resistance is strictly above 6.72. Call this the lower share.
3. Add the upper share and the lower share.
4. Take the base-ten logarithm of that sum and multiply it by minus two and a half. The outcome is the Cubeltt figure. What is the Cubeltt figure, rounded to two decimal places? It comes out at -0.04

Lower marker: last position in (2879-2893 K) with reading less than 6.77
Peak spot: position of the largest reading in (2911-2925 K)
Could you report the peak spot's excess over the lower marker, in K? 26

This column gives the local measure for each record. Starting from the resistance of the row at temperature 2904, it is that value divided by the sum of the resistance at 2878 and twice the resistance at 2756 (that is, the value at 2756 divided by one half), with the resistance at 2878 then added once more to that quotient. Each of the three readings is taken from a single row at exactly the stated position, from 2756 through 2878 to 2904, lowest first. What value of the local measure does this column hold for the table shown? 7.26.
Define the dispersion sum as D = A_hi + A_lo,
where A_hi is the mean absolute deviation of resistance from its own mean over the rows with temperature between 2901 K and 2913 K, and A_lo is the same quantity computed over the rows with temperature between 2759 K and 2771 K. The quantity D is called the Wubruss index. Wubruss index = 0.15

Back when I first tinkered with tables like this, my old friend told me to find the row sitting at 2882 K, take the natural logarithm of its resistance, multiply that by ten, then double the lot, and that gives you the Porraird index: 38.2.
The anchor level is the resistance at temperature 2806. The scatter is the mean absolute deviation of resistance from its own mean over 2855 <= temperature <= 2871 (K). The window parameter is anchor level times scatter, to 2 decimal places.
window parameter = 0.41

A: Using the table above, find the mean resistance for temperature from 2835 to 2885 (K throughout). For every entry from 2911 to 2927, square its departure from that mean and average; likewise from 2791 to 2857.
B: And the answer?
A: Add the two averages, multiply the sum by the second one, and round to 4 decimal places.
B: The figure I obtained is 0.0014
